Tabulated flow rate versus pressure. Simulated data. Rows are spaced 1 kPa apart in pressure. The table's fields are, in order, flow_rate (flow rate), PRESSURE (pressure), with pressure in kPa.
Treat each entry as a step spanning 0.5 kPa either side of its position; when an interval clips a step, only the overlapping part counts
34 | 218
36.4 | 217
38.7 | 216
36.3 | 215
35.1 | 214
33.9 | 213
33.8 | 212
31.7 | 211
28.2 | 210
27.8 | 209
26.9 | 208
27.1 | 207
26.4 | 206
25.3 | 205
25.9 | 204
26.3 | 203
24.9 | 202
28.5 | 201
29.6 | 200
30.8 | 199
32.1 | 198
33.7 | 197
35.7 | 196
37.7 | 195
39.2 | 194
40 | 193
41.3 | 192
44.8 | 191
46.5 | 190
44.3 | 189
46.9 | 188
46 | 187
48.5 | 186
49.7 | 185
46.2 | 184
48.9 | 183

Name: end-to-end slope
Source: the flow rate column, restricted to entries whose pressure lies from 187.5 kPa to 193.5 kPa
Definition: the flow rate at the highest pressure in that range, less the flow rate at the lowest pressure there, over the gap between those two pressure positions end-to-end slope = -1.4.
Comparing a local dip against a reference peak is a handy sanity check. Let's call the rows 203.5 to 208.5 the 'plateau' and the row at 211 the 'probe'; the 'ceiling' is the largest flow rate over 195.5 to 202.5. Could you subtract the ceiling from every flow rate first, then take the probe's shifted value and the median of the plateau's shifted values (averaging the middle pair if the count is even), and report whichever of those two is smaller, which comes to -9.3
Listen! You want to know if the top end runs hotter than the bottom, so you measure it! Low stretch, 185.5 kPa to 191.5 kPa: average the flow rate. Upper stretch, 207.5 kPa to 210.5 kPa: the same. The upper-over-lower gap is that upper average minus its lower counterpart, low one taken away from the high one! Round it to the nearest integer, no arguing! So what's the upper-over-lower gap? -19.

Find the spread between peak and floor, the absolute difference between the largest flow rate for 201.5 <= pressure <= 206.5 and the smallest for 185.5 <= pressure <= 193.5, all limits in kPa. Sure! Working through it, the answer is 14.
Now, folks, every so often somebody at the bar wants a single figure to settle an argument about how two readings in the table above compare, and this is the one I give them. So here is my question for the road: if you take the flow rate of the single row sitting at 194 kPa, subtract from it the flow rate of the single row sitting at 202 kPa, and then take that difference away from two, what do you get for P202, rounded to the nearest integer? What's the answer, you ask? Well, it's -12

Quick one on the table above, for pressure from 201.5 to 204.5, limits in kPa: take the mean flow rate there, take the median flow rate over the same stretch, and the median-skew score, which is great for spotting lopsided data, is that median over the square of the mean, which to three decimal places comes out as 0.039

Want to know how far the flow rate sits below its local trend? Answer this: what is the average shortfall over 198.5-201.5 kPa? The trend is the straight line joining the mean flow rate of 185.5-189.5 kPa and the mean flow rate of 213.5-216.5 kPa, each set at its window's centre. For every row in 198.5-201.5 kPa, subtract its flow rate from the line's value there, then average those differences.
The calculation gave 12.4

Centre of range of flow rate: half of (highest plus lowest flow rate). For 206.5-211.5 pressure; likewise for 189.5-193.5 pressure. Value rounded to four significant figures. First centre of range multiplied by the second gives 1267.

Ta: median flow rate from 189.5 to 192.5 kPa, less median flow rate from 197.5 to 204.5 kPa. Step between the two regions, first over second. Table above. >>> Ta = 16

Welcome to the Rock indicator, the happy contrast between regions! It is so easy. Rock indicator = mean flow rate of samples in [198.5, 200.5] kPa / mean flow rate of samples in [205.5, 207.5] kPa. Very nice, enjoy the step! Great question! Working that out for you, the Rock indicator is 1.13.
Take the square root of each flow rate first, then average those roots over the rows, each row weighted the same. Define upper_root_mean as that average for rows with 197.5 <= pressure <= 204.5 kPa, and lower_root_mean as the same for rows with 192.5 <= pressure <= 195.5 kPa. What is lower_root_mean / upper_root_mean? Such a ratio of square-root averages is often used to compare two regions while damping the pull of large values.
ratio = 1.17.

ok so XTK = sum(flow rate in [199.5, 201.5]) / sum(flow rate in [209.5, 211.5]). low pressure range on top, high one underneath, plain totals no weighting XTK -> 0.97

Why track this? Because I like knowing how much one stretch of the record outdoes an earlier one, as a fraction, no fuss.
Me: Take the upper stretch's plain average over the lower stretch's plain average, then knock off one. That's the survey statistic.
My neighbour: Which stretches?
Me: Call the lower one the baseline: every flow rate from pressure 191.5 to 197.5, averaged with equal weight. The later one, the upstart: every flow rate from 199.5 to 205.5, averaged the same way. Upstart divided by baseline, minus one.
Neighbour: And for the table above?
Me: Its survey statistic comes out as -0.29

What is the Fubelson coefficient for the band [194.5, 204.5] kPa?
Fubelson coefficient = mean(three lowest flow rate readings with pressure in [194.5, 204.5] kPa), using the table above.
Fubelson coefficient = 25.7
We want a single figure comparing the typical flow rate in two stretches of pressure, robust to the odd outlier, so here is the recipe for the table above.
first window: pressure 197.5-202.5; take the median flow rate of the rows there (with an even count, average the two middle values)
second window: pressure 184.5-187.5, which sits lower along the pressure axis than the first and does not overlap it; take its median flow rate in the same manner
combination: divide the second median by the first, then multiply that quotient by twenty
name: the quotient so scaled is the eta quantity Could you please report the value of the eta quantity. 33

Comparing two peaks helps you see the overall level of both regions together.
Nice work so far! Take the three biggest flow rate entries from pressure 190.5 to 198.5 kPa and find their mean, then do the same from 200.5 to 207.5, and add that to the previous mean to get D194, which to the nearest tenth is 69.4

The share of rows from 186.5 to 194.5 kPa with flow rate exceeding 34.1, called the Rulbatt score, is 1.0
